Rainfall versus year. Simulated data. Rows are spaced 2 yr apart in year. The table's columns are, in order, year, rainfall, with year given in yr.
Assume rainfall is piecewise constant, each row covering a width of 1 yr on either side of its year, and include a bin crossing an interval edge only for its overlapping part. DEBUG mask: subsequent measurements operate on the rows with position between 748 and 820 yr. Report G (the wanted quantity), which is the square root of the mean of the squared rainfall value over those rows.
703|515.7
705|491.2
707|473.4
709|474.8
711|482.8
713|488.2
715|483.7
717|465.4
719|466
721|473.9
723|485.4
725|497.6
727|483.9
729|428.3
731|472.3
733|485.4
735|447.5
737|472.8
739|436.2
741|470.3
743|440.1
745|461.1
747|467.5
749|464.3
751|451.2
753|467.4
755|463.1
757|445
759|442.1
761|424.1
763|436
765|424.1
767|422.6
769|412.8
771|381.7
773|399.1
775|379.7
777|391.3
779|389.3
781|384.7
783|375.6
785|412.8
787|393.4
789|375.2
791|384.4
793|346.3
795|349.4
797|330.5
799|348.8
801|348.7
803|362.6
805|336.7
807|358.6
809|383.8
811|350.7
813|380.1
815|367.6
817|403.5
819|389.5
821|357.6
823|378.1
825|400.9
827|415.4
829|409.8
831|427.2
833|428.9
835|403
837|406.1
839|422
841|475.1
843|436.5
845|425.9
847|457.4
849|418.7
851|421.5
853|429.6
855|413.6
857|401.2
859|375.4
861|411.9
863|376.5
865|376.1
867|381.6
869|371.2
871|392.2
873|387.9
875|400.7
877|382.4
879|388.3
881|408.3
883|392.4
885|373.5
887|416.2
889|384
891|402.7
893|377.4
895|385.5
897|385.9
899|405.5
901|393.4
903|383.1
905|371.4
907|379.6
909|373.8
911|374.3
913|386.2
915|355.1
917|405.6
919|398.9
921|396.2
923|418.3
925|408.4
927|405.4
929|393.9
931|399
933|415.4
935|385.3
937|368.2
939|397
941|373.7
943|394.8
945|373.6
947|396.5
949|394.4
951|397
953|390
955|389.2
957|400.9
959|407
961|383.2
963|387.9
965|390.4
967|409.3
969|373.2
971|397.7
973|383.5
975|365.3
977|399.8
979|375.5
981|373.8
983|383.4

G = 396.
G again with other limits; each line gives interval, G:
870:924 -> 390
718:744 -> 467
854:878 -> 389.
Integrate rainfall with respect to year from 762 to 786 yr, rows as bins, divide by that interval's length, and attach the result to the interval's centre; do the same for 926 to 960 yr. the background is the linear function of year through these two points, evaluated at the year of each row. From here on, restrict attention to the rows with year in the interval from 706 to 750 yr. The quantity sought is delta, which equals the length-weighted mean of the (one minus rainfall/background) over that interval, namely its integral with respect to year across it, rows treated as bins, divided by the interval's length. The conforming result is -0.164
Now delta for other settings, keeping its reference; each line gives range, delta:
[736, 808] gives -0.015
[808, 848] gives -0.019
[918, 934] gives -0.027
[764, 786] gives 0.008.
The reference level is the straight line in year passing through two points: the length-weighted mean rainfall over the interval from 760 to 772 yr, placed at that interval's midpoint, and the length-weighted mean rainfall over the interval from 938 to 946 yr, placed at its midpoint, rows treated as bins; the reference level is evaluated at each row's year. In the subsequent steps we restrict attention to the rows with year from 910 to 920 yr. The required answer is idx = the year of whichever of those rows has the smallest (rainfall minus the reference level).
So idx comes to 915 yr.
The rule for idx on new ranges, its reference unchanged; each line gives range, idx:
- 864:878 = 869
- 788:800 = 797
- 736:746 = 739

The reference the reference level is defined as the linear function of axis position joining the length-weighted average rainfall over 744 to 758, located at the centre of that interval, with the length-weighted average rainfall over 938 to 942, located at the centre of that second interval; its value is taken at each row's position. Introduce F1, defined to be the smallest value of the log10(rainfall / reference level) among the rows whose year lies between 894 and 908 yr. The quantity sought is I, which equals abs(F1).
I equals 0.031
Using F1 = -0.031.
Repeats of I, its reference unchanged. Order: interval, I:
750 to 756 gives 0.008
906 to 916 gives 0.046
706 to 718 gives 0.007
